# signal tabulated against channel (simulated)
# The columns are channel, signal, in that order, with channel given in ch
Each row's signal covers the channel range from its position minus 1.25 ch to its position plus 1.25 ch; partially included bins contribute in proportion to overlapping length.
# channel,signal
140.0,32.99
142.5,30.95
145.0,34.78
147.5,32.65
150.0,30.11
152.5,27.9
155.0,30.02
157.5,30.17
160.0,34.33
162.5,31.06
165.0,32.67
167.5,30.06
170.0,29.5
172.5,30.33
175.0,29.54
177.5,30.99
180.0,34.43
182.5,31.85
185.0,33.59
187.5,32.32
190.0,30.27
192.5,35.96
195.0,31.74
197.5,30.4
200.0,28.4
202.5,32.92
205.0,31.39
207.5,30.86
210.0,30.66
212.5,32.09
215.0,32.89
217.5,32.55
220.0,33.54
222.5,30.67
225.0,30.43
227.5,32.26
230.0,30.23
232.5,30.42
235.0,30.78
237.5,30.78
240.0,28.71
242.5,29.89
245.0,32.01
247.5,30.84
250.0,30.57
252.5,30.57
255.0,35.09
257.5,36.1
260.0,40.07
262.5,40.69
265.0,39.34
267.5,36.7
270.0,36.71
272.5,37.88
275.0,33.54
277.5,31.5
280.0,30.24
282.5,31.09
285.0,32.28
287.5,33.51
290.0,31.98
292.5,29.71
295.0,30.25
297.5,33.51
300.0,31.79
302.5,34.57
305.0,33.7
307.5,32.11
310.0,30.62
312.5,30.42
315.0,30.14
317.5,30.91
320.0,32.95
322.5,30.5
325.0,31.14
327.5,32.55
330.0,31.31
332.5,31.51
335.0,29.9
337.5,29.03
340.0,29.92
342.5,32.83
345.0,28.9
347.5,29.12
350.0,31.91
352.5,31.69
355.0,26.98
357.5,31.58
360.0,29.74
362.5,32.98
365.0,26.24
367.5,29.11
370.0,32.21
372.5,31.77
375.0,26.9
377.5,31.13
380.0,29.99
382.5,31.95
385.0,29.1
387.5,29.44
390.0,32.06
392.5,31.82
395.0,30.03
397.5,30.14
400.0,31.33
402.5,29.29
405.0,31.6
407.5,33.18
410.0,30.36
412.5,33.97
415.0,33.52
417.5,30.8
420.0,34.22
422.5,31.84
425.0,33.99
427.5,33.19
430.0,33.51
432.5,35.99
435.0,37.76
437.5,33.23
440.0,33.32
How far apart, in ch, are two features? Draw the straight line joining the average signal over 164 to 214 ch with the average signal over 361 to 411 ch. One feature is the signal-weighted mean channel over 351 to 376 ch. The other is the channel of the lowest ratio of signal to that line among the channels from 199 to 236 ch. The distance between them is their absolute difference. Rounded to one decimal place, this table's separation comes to 163.7 ch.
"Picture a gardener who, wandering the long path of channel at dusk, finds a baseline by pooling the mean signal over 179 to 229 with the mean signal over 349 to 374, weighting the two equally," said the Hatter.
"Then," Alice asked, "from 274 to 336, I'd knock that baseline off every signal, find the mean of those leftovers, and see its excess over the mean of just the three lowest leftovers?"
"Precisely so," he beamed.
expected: 1.8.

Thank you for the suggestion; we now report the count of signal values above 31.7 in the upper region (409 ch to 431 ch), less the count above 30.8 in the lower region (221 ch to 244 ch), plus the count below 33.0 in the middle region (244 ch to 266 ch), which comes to 10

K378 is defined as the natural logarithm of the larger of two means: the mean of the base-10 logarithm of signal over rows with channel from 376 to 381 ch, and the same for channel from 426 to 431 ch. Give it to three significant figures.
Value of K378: 0.421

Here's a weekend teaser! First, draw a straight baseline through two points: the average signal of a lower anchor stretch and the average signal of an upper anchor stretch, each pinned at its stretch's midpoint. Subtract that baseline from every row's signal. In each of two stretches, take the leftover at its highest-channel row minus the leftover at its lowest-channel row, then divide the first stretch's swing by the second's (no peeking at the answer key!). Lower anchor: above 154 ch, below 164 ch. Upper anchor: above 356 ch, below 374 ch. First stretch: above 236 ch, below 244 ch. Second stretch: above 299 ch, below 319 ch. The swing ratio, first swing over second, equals 1.1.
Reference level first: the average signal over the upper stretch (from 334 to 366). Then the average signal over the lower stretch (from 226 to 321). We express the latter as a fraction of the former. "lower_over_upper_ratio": 1.09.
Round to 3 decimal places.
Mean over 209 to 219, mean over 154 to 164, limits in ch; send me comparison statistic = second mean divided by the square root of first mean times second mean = 0.990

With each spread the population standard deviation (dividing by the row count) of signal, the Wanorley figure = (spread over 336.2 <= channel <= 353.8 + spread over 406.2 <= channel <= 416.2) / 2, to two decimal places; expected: 1.46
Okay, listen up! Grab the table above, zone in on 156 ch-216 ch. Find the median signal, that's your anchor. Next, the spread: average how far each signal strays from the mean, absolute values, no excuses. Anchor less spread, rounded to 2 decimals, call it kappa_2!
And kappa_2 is 29.79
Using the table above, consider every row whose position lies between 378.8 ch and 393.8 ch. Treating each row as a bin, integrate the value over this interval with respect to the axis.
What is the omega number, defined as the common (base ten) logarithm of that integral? 2.66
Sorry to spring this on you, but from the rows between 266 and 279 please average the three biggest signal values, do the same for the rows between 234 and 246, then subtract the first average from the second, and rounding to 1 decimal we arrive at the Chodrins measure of -5.9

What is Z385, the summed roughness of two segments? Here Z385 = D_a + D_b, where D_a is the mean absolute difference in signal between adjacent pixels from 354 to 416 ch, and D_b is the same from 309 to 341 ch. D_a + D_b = 3.4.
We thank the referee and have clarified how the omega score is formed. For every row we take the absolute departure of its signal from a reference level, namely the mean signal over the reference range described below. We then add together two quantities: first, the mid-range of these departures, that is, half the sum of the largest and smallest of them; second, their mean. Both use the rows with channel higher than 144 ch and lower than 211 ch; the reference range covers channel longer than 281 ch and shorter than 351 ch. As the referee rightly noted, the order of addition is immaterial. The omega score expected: 3.9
